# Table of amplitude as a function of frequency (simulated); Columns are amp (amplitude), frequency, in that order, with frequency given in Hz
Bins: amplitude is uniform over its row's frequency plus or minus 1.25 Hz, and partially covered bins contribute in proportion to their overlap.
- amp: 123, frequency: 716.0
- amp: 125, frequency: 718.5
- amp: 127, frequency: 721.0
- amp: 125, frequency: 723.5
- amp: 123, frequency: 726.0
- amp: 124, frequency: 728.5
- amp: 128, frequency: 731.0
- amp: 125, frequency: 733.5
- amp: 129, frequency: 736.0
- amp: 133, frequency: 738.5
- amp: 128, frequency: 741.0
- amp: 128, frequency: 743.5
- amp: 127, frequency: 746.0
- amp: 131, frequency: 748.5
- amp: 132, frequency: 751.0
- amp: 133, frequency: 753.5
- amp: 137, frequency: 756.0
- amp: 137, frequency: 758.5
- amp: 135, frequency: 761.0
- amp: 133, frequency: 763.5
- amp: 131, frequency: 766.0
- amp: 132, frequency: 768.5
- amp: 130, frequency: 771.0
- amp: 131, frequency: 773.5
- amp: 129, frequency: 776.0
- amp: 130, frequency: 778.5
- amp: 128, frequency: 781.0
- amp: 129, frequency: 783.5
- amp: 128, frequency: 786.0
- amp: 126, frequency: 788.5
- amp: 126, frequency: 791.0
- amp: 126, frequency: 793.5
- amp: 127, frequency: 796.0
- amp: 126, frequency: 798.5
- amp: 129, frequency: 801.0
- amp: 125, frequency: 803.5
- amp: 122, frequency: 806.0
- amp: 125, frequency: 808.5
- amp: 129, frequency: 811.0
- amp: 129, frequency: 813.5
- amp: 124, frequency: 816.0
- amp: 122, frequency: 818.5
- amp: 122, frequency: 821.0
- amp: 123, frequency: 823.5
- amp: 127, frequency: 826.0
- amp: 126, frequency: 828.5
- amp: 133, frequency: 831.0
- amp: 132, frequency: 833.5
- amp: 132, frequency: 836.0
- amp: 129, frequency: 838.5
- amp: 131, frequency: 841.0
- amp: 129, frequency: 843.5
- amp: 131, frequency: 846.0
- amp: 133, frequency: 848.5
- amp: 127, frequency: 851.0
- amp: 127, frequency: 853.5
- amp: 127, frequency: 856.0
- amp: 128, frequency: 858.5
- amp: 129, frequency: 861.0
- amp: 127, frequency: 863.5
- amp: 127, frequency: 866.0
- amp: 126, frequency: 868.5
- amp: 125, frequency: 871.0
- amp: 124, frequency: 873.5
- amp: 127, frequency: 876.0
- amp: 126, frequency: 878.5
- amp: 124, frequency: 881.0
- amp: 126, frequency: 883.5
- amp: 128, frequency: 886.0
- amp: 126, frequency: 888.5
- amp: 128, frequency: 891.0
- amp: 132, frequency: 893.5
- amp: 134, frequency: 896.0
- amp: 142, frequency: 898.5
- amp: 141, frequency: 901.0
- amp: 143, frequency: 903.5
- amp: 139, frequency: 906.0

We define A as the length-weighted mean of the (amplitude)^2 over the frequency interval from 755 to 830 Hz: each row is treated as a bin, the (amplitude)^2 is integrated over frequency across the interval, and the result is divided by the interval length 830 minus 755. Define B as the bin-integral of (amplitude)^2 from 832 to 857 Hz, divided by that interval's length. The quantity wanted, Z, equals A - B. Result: -438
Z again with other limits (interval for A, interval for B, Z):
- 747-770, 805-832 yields 1997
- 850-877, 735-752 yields -764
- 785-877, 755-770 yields -1790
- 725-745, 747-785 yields -1167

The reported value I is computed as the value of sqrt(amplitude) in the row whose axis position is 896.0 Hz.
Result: 11.6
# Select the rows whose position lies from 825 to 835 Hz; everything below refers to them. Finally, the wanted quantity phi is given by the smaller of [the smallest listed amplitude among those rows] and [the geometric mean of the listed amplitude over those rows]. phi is 126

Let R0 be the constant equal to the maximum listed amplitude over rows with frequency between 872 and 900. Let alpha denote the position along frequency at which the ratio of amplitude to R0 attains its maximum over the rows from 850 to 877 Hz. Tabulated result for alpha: 861.0 Hz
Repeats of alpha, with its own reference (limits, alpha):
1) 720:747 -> 738.5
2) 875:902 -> 898.5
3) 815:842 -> 831.0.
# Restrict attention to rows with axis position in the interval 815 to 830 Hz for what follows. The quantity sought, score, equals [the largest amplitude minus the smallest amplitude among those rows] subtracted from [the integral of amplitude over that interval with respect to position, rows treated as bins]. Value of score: 1857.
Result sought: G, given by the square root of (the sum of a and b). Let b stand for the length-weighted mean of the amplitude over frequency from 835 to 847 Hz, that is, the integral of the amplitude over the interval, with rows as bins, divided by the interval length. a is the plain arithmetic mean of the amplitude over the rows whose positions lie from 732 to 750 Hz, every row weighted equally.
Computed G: 16.1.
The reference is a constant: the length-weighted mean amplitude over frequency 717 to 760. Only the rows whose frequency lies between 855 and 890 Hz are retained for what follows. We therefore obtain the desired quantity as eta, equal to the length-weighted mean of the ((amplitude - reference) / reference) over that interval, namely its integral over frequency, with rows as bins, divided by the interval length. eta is -0.019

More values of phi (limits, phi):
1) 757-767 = 131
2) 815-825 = 122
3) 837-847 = 129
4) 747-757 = 131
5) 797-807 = 122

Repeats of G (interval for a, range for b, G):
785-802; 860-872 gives 15.9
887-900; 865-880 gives 16.1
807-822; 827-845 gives 16.0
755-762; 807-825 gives 16.2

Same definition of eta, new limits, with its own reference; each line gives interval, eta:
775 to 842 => -0.013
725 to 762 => 0.008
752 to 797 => 0.012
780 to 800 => -0.015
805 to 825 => -0.034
